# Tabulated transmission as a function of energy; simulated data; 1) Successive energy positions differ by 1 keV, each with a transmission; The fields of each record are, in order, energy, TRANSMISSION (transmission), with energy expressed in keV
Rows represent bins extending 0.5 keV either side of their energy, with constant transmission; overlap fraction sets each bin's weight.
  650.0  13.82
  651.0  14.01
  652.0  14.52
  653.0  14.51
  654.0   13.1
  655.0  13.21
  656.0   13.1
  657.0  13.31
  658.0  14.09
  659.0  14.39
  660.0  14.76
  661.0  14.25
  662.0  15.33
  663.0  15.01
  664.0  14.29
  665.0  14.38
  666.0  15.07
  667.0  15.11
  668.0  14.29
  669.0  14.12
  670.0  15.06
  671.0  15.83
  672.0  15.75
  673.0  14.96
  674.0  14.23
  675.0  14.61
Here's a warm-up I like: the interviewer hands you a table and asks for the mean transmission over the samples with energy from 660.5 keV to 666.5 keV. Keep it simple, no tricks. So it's 14.7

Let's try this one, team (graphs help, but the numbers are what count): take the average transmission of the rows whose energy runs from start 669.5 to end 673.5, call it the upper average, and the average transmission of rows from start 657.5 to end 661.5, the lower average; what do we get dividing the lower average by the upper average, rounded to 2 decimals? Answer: 0.93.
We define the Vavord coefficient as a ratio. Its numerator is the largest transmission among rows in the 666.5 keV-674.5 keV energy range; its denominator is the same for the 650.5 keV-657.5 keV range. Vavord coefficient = 1.09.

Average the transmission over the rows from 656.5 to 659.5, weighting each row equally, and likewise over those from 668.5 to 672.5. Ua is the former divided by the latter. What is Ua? 0.917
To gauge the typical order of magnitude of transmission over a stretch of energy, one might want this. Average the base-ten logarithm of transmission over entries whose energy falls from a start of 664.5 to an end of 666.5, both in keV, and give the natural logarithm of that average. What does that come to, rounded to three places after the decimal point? 0.155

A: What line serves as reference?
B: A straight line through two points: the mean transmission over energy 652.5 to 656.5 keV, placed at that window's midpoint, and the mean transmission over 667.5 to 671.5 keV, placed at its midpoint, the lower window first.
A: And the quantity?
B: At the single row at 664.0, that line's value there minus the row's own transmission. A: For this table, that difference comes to 0.04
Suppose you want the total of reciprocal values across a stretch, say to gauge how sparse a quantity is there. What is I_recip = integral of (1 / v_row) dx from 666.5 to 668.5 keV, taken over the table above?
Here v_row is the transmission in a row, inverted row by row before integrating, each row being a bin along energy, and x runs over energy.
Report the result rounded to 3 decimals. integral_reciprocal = 0.136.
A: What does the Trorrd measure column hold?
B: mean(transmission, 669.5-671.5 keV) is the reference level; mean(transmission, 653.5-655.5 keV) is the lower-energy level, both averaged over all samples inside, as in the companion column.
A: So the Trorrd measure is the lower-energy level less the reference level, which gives -2.3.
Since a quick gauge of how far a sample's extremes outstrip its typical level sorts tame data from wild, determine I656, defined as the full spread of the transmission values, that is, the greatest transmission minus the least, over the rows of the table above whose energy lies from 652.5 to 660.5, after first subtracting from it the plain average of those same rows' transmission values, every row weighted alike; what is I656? -12.1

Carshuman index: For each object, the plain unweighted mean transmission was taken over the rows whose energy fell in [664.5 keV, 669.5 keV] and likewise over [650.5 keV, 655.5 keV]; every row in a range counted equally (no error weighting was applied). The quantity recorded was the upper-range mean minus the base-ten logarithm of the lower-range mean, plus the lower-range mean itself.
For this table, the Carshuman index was 27.32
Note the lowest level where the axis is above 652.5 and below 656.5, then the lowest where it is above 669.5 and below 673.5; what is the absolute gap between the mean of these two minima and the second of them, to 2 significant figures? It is 0.93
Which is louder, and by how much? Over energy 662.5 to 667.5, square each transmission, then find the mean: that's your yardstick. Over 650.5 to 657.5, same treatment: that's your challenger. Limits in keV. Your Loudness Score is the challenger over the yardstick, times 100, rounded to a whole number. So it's 86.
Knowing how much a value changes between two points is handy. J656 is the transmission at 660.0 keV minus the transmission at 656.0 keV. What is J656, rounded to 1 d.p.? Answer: 1.7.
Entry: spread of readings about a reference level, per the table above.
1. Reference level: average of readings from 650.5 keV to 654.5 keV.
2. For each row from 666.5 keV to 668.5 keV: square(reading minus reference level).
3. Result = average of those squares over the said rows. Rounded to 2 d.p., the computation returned 0.61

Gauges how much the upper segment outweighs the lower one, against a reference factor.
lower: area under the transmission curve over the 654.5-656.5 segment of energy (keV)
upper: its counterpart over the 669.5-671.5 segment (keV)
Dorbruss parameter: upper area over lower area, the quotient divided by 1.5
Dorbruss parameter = 0.783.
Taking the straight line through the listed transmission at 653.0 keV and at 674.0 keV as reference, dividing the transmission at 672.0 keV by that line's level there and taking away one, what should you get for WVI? 0.10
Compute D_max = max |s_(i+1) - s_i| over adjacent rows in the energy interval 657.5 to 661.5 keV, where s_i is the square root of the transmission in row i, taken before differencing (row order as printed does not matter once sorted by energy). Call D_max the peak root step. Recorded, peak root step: 0.067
